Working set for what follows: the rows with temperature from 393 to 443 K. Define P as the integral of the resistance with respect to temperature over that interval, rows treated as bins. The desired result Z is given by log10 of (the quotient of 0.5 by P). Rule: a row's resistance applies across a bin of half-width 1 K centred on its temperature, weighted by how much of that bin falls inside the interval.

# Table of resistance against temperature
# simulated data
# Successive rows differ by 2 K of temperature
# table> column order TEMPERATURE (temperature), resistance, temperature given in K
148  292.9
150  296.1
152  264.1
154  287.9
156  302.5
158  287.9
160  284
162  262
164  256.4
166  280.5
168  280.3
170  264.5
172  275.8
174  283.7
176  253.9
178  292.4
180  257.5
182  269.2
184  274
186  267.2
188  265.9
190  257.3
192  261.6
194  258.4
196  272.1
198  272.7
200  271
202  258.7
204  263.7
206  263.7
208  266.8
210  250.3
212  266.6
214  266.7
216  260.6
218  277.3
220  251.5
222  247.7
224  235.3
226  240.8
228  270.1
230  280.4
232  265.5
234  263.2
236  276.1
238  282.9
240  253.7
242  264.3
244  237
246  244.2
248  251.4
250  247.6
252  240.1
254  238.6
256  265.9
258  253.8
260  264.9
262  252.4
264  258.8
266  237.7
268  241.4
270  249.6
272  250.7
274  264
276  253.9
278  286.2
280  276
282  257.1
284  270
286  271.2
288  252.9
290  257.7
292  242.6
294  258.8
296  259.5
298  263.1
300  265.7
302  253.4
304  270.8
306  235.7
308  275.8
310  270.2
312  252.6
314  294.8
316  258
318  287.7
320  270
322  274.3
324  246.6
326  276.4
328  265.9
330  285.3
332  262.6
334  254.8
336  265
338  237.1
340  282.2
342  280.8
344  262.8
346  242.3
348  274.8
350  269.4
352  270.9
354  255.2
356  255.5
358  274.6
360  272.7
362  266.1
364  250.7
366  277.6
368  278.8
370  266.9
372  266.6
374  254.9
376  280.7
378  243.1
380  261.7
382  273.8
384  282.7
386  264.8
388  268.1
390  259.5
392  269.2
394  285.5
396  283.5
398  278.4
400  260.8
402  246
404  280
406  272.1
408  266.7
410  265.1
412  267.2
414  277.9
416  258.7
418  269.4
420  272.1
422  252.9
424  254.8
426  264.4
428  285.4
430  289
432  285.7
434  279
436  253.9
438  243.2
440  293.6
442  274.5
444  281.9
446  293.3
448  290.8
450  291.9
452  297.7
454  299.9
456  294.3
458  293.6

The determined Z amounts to -4.43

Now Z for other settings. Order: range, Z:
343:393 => -4.42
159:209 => -4.43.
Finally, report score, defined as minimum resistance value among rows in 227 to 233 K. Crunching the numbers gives 265.5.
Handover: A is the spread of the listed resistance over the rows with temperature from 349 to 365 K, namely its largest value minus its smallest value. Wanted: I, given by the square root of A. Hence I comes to 4.9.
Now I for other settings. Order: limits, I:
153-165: 6.8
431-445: 7.1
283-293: 5.3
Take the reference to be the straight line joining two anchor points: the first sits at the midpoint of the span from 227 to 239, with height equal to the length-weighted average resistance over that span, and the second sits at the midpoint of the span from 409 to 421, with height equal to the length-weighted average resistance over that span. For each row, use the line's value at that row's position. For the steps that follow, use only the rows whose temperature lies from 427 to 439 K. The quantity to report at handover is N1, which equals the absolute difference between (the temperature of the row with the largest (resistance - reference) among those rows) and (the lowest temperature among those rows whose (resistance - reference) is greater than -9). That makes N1 2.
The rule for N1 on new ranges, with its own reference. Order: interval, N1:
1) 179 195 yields 2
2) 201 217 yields 6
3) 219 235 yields 2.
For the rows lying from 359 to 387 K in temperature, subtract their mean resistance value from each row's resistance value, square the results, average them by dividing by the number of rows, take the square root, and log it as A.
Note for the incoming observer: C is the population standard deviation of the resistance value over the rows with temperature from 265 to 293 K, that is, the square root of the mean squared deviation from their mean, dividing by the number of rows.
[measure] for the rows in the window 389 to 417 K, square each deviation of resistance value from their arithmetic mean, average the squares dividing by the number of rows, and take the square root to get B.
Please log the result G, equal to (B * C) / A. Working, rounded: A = 11.3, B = 10.7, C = 14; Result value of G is 12.8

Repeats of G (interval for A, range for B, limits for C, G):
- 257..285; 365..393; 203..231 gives 10.6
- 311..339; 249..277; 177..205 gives 5.4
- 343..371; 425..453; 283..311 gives 16.4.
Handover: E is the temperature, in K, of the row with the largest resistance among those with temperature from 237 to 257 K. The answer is 238 K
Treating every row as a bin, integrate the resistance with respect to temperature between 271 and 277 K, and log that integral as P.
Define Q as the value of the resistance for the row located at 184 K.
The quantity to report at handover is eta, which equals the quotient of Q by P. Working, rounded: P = 1537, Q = 274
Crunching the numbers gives 0.178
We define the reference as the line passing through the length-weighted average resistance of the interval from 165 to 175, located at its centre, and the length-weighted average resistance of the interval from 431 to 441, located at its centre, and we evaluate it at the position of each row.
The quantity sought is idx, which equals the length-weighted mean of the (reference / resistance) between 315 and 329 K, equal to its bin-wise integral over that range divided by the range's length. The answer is 1.02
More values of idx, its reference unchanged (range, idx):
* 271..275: 1.07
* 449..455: 0.91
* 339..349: 1.02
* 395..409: 1.01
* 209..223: 1.06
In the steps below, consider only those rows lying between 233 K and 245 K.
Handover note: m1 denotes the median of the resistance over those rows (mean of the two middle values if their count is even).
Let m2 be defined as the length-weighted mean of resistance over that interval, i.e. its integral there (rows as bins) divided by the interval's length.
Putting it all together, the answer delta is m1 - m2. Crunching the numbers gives 0.9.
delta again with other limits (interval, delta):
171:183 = 0.4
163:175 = 4.5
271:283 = -4.1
